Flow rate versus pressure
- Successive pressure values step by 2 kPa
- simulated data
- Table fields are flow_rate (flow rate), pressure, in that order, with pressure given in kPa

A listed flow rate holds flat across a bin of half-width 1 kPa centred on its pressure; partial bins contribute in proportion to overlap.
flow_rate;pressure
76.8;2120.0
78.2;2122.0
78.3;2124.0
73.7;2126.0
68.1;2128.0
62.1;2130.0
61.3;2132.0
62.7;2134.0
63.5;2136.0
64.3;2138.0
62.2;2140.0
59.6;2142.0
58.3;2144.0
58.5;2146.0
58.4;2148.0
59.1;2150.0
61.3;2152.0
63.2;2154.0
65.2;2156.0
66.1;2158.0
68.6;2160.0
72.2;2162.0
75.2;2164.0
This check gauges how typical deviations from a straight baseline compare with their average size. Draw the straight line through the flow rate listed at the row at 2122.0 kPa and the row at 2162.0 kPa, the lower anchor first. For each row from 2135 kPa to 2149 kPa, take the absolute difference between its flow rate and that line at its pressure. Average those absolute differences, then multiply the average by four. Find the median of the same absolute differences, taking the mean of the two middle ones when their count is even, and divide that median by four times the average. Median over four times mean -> 0.269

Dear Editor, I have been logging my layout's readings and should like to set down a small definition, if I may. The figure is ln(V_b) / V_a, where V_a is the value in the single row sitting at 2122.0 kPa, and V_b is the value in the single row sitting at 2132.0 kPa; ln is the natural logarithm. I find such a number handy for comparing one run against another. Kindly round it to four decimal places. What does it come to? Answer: 0.0526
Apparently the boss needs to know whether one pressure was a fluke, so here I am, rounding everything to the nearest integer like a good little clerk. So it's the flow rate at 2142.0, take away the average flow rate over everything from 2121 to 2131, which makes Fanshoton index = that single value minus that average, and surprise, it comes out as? -12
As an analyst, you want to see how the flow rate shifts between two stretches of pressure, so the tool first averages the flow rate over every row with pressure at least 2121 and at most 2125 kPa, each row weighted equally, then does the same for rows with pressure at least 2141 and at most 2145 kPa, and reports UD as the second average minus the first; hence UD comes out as -19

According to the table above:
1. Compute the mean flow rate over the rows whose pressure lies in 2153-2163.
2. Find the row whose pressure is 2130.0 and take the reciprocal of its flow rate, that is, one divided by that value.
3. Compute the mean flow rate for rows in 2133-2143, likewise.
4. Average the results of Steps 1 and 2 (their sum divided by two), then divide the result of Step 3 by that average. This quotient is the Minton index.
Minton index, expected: 1.86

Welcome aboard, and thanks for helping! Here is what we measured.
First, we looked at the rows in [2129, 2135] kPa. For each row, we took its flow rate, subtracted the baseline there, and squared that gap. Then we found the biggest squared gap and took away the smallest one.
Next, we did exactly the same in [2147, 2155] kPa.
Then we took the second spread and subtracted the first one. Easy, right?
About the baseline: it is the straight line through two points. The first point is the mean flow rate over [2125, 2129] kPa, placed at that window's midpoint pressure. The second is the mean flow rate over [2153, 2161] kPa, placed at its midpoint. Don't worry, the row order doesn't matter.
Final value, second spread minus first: 42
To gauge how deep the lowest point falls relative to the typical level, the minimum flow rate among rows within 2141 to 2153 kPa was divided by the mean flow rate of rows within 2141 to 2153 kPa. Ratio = 0.98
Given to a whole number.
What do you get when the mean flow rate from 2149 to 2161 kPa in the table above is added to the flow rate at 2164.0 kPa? 139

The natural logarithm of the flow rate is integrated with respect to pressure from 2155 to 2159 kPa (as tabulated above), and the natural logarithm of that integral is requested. 2.8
